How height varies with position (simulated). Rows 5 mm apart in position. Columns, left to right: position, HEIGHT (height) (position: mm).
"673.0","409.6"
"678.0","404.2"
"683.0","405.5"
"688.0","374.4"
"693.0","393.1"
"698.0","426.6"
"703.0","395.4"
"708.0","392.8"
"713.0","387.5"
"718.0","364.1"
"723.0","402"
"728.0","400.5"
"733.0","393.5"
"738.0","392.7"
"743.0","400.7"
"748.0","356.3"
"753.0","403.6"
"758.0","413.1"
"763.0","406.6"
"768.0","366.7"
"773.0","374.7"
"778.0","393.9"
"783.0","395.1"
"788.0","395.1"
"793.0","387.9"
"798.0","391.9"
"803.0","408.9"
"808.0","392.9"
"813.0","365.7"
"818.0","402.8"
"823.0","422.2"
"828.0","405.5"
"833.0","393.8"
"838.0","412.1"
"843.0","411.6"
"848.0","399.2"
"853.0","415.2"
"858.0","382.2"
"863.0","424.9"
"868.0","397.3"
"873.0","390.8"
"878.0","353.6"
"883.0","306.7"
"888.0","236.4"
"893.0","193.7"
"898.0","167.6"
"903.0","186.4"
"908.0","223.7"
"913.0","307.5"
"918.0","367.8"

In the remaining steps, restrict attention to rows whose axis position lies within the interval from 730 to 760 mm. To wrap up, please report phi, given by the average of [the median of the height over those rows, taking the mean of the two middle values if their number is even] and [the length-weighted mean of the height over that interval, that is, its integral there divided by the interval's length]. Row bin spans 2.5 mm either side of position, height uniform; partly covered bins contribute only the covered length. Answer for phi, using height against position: 395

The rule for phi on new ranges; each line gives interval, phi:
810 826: 400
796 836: 398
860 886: 381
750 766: 406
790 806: 394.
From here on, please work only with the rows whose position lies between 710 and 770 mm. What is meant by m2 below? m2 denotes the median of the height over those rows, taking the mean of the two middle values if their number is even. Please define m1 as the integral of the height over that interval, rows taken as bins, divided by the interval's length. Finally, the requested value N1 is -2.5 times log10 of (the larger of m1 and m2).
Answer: -6.50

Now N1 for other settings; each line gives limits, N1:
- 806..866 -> -6.52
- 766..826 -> -6.49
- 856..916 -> -6.22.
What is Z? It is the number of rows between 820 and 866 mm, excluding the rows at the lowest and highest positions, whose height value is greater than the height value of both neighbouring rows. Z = 2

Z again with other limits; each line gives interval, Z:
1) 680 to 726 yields 1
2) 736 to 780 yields 2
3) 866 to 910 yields 0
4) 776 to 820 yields 1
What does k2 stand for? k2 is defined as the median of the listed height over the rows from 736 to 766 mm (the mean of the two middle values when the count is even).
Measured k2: 402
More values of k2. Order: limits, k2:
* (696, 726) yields 394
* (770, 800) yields 393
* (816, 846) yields 409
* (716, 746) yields 397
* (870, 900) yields 272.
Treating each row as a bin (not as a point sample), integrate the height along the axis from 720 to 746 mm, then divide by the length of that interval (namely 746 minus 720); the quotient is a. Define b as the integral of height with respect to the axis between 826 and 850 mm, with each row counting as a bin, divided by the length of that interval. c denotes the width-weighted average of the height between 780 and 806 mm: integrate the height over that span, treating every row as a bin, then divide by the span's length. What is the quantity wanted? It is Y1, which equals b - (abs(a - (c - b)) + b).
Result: -405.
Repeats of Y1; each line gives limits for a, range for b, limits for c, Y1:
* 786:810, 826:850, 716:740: -409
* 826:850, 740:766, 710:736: -410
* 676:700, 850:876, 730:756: -411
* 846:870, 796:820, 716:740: -405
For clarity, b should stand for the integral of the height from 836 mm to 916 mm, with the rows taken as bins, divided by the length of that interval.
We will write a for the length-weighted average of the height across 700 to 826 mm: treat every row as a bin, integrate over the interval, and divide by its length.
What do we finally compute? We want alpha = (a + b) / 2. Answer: 359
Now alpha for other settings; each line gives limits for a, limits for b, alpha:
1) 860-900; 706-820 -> 351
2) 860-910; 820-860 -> 348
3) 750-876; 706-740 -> 394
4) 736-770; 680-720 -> 392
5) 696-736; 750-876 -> 396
